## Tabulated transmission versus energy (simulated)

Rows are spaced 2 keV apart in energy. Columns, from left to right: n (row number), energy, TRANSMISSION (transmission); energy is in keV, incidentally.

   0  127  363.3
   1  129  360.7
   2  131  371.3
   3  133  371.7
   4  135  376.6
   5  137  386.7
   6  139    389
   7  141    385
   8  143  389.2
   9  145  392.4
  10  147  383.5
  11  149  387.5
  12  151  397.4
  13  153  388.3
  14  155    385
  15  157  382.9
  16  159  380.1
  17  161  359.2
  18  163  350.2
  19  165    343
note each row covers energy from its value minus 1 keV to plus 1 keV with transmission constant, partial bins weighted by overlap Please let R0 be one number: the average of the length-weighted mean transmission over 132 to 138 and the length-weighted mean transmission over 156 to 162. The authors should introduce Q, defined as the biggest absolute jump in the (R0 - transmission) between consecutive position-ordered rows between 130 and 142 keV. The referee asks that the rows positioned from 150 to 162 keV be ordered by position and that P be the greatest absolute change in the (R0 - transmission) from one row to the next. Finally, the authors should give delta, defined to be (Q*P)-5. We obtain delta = 206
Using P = 20.9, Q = 10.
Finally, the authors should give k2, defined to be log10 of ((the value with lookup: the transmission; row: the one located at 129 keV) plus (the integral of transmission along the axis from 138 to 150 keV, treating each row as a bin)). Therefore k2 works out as 3.70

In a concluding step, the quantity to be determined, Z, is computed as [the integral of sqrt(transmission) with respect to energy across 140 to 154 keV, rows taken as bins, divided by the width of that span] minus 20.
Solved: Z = -0.3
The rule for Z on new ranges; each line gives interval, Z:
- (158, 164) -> -0.9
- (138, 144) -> -0.3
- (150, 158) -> -0.3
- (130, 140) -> -0.5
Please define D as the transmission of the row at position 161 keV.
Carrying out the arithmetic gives 359.2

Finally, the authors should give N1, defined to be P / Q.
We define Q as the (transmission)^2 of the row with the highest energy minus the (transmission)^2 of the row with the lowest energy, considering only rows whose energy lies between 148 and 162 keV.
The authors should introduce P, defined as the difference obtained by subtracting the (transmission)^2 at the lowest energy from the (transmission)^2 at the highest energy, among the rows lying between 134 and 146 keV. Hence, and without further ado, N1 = -0.6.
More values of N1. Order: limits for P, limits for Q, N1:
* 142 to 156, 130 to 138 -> -0.3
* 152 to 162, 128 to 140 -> -1.0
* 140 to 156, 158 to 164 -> 0.0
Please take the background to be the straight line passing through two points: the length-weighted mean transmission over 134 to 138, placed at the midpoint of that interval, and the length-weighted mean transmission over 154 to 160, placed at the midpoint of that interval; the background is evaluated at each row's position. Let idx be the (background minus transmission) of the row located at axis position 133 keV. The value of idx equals 10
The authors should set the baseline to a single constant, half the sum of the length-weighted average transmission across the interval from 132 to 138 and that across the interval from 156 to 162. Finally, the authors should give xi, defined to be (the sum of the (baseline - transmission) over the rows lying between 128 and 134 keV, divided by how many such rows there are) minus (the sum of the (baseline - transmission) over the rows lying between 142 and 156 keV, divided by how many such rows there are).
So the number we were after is 21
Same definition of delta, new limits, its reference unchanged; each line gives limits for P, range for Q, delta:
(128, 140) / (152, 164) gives 217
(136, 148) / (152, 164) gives 181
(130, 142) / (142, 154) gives 95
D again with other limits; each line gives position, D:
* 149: 387.5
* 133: 371.7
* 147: 383.5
